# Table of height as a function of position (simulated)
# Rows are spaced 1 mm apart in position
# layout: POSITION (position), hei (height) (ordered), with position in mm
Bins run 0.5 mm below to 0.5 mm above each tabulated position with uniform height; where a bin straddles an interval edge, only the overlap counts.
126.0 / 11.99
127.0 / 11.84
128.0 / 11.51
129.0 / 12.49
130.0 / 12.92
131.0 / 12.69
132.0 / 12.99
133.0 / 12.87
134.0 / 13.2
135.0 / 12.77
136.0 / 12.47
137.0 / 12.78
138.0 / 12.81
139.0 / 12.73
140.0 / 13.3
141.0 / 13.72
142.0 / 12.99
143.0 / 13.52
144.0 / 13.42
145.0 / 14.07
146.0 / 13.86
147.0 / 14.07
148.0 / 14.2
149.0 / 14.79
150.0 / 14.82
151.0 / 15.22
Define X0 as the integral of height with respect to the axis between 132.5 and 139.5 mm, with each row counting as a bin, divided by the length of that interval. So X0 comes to 12.8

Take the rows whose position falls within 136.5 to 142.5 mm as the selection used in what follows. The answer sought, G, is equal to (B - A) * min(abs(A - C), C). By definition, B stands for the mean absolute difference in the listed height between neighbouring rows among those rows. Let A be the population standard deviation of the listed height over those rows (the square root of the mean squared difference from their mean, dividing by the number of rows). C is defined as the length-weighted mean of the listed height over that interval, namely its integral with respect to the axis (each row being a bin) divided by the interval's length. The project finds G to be 0.2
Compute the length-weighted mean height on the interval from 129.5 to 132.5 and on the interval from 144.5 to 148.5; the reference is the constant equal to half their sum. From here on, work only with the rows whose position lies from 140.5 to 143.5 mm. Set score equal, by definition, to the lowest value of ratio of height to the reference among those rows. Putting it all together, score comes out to 0.965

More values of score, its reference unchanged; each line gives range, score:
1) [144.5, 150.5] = 1.030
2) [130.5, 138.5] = 0.927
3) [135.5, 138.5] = 0.927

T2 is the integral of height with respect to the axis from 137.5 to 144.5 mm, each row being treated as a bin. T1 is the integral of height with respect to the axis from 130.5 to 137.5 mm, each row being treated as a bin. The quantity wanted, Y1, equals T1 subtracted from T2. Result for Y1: 3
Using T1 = 90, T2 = 92.5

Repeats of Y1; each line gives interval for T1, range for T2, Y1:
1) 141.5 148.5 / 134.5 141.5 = -6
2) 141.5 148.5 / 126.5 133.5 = -9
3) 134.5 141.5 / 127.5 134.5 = -2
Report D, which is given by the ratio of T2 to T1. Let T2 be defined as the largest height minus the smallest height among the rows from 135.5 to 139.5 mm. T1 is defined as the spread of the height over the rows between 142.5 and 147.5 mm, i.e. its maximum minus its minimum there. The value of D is 0.52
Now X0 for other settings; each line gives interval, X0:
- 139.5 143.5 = 13.4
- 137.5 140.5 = 12.9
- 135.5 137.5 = 12.6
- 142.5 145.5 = 13.7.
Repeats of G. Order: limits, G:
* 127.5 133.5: -1.1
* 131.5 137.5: 0.9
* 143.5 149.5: -0.7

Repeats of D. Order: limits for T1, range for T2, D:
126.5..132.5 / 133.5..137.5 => 0.49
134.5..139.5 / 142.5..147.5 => 1.91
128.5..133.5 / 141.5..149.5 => 3.60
